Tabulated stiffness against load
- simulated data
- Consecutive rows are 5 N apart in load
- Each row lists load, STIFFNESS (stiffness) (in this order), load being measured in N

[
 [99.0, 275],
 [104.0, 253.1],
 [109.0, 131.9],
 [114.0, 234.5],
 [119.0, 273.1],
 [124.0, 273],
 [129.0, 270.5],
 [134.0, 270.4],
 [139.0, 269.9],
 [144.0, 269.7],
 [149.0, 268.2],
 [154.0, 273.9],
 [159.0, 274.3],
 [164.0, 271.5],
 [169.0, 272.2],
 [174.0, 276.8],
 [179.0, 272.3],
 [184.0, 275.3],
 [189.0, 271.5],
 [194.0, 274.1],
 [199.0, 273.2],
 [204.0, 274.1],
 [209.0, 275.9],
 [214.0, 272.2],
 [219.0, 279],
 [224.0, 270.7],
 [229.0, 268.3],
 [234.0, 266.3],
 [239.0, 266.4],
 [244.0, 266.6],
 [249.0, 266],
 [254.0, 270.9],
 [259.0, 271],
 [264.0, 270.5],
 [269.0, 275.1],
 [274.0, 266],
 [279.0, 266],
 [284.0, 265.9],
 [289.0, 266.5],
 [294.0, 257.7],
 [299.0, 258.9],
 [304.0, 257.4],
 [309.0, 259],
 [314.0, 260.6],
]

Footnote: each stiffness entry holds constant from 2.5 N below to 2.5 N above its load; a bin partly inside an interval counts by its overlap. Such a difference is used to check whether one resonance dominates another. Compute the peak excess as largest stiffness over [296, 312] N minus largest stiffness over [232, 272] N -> -16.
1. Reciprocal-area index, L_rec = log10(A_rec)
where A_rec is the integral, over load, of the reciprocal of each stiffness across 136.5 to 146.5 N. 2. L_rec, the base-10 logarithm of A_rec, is -1.43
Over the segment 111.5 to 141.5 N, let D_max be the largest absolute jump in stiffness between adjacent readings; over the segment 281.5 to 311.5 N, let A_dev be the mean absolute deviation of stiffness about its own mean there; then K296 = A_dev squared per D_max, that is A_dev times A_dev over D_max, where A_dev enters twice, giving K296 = 0.32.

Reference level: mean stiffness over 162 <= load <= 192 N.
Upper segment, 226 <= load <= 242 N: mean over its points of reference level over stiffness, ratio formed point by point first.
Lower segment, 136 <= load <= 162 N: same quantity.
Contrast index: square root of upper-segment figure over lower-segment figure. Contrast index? 1.01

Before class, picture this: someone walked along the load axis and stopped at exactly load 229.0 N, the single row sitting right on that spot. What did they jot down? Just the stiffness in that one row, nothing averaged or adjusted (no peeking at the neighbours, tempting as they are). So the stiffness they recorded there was 268.3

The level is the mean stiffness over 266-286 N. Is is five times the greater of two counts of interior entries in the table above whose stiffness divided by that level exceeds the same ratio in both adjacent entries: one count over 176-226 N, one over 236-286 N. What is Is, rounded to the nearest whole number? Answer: 20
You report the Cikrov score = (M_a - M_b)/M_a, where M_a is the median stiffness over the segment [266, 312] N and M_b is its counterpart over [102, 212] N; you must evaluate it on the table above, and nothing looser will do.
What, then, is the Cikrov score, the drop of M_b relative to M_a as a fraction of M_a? -0.024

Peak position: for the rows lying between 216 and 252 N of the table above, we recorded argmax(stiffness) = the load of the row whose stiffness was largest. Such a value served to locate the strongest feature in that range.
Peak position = 219.0 N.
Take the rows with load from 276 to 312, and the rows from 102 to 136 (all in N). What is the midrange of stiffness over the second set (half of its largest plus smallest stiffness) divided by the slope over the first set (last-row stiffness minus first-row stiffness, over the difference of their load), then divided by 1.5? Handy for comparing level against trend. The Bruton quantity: -579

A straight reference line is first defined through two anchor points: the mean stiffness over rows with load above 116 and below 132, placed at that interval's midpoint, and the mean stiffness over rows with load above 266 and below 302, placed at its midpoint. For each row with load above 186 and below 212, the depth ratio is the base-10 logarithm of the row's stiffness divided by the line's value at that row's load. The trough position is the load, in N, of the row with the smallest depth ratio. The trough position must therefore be 189.0 N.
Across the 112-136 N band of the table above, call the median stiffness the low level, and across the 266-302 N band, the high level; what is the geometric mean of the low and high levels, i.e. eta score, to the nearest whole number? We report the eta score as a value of 268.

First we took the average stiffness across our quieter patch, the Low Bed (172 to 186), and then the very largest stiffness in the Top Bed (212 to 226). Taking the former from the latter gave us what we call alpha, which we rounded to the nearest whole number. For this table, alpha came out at 4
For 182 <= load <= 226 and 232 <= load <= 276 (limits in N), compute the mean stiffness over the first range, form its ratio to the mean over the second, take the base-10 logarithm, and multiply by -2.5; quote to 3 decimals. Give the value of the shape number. -0.021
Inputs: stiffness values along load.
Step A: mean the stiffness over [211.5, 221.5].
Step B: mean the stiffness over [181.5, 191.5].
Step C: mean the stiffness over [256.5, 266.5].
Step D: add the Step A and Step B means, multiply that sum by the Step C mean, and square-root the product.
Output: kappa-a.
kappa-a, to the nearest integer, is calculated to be 386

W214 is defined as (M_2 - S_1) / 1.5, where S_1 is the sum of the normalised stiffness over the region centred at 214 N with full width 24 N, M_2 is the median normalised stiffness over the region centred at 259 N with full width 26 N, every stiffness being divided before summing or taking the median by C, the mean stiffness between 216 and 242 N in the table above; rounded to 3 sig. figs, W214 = -2.72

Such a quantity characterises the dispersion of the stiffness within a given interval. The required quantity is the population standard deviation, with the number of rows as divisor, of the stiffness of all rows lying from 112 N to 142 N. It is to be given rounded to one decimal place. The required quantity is 13.8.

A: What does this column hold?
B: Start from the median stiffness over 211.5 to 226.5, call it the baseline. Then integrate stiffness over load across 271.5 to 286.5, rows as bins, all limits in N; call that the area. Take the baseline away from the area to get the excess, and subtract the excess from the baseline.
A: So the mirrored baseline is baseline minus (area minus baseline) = -3445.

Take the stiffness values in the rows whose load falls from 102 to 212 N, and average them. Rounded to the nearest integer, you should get 264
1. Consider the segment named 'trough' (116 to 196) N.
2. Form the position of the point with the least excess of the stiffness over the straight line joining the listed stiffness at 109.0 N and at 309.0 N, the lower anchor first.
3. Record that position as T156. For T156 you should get 194.0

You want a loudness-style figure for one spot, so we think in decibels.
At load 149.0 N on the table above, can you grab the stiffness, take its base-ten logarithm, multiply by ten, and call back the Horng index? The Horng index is 24.3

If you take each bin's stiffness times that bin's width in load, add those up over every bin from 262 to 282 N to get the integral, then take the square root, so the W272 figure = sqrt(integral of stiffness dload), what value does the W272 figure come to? 73.4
